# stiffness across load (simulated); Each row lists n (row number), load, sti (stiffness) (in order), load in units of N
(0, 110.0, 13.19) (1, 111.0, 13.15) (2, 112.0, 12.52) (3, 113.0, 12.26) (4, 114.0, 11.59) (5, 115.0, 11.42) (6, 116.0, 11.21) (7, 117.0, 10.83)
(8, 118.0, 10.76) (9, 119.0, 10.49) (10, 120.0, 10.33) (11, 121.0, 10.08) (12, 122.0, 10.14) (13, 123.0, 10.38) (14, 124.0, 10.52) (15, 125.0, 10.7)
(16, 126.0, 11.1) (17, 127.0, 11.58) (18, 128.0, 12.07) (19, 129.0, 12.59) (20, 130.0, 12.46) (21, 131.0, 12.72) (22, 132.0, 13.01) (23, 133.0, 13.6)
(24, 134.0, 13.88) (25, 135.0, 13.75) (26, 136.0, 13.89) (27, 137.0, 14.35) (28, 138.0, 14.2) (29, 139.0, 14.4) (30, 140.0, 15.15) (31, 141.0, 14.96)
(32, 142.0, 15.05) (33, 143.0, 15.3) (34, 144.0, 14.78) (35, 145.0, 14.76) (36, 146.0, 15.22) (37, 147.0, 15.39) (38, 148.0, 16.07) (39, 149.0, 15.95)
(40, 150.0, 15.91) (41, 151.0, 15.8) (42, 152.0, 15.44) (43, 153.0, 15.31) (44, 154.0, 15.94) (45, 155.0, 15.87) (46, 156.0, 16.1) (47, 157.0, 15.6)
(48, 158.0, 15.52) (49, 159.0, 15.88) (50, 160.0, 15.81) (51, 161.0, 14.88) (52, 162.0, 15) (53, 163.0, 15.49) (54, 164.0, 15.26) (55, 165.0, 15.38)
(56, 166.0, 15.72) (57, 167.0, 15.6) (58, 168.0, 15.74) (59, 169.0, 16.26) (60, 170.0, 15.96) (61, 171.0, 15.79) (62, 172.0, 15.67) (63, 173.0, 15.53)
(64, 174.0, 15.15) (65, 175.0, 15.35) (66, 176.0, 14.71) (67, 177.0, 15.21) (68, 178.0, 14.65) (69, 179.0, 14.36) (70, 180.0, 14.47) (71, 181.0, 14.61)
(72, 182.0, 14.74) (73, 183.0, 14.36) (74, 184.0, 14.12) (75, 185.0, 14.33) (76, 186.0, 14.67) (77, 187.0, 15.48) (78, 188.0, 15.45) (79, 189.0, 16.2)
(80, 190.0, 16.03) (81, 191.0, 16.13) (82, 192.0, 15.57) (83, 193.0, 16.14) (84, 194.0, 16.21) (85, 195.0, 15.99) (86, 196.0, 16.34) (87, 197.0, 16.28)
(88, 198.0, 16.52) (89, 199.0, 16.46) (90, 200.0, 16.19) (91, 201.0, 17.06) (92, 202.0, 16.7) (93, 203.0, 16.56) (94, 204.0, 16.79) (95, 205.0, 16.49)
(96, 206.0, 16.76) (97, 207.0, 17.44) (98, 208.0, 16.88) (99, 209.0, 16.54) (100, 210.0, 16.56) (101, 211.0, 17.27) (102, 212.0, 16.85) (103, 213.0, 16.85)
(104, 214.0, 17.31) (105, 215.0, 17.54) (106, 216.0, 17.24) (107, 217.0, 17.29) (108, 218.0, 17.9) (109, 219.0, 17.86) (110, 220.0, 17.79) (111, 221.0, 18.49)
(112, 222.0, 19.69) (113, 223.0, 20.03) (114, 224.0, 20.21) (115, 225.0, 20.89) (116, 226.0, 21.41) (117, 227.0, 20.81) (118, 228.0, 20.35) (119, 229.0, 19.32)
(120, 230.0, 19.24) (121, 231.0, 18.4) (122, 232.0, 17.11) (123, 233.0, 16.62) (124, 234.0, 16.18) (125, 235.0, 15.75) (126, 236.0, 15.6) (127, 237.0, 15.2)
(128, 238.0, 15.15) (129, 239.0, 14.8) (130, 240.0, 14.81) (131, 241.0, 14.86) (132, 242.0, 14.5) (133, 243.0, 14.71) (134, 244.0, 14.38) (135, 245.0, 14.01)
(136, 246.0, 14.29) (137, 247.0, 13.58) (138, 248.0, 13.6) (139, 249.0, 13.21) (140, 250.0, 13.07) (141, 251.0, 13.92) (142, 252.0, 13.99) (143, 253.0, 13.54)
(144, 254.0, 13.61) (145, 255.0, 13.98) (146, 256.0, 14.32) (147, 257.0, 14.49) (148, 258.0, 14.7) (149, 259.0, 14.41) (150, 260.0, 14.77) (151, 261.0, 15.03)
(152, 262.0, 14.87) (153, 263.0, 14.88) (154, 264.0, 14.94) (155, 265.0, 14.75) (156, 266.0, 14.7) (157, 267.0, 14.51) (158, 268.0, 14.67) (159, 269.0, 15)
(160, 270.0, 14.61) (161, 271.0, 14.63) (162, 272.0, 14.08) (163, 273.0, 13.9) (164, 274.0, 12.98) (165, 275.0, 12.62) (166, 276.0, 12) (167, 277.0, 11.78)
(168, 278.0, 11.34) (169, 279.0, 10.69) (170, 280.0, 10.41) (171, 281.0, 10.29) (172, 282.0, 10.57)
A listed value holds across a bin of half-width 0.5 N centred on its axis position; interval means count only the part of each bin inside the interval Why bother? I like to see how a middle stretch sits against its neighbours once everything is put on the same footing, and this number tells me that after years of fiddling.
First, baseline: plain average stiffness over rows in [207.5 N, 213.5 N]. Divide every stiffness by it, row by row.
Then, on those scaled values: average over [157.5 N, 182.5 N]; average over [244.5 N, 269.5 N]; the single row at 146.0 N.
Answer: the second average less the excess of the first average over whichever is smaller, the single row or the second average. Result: 0.79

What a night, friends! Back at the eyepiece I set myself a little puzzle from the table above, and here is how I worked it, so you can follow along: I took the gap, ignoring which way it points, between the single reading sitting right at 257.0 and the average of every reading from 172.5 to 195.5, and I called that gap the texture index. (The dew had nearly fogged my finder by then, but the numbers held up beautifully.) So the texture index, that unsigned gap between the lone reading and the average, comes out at 0.70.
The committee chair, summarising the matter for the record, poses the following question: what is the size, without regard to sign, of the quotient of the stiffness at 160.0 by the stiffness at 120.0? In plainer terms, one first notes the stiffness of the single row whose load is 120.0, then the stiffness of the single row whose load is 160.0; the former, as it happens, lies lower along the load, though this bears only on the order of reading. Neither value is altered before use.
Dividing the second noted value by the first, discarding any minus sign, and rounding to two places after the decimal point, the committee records 1.53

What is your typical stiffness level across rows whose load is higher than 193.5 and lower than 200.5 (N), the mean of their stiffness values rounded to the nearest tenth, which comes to 16.3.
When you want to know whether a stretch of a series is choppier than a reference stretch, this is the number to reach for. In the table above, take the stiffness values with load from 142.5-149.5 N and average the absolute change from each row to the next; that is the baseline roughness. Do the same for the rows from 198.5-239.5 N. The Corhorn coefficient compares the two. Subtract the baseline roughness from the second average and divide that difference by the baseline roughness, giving 0.31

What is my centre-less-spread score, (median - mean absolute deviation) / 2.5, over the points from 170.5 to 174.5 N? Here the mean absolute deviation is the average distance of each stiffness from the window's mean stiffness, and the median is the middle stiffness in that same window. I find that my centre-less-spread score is 6.2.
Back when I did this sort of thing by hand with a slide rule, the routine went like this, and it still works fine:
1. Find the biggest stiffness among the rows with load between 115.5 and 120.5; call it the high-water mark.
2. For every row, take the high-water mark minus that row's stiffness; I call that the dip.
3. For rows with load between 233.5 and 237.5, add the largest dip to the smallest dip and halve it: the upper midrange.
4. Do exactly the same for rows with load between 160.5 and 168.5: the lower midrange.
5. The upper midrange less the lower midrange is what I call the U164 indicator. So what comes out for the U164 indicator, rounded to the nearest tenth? -0.4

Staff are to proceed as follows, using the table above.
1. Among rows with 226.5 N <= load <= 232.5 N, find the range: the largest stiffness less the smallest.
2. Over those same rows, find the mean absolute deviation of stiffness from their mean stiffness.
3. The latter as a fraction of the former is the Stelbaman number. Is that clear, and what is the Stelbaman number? 0.26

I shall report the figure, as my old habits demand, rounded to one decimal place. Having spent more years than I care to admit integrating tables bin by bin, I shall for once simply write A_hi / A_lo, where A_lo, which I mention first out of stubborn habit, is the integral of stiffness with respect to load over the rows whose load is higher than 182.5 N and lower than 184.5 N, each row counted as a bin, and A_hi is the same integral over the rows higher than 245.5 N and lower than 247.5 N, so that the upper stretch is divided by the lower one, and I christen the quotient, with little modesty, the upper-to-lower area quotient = 1.0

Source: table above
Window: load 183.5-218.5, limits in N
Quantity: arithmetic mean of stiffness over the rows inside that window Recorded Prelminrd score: 16.4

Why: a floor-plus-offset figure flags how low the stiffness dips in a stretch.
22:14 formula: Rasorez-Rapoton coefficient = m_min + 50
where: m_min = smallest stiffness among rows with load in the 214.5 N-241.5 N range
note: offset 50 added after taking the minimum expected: 64.8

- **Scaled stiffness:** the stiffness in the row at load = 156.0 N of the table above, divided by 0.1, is 161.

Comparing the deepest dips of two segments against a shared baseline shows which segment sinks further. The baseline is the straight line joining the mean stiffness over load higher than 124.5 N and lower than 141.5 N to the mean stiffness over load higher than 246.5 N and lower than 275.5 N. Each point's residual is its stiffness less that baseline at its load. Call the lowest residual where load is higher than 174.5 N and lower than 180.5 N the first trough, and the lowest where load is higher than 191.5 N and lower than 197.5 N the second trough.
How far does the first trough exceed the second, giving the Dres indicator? -1.1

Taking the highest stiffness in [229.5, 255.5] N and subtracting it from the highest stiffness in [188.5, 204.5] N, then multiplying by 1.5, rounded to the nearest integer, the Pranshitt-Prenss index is -3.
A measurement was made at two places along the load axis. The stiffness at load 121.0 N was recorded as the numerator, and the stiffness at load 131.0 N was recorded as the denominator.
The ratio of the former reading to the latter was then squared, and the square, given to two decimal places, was 0.63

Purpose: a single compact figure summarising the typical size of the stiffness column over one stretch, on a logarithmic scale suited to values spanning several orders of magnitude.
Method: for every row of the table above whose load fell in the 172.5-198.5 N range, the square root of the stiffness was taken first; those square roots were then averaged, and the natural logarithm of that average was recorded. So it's 1.36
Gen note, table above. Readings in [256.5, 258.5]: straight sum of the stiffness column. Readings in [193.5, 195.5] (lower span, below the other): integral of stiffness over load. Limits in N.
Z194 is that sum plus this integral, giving 61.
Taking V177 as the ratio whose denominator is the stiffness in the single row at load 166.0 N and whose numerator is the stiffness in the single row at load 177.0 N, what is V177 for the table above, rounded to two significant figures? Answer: 0.97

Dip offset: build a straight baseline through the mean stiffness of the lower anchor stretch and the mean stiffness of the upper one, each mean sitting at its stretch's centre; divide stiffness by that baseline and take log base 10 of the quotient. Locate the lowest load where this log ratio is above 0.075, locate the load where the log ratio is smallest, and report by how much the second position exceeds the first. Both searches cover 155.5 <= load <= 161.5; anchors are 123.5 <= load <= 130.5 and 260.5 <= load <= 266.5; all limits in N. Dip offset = 5 N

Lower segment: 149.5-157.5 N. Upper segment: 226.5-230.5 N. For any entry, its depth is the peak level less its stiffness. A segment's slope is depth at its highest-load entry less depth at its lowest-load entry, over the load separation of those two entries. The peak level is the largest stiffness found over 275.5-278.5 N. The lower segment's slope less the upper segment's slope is -0.48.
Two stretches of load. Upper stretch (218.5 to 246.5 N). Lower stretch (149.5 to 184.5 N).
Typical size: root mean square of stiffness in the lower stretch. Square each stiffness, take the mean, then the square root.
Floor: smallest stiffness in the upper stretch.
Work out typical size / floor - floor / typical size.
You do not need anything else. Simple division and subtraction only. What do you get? 0.18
